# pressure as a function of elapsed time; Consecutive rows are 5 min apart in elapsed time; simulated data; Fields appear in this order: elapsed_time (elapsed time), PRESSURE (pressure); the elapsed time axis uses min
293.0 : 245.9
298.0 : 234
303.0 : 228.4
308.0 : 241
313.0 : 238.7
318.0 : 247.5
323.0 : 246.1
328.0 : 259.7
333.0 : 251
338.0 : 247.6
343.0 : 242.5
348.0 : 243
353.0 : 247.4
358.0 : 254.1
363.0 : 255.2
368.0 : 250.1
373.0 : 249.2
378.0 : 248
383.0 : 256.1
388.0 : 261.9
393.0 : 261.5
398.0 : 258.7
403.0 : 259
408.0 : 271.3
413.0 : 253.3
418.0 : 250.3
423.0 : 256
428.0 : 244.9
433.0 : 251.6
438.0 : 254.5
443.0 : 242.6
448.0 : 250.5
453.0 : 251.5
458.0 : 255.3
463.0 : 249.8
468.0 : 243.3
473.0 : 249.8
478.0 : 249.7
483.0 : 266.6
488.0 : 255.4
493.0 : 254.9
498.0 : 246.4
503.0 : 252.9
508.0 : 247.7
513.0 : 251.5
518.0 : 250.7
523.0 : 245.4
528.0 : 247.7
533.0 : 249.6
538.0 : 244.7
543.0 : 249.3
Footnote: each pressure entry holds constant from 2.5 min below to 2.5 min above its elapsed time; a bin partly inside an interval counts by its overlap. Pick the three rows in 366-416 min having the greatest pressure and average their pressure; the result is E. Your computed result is 265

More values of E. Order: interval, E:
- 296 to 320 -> 242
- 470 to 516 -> 259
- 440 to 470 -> 252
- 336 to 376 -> 253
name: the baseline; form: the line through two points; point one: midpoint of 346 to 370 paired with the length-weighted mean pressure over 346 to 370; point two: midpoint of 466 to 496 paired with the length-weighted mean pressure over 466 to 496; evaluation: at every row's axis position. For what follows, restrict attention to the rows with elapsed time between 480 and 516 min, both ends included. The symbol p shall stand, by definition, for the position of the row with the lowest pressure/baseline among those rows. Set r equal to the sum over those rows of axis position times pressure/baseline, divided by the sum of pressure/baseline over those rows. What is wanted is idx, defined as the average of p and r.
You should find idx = 497.9 min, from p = 498.0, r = 497.8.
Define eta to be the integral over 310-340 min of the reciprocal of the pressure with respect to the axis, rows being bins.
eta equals 0.121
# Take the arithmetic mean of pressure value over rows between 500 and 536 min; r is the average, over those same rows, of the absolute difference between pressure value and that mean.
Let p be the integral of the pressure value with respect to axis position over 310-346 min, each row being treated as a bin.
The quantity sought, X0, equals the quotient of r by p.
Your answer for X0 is 0.0002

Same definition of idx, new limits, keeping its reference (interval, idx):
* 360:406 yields 380.6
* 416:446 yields 436.7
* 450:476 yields 465.5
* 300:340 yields 311.9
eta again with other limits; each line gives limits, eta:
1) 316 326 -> 0.040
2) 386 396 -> 0.038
